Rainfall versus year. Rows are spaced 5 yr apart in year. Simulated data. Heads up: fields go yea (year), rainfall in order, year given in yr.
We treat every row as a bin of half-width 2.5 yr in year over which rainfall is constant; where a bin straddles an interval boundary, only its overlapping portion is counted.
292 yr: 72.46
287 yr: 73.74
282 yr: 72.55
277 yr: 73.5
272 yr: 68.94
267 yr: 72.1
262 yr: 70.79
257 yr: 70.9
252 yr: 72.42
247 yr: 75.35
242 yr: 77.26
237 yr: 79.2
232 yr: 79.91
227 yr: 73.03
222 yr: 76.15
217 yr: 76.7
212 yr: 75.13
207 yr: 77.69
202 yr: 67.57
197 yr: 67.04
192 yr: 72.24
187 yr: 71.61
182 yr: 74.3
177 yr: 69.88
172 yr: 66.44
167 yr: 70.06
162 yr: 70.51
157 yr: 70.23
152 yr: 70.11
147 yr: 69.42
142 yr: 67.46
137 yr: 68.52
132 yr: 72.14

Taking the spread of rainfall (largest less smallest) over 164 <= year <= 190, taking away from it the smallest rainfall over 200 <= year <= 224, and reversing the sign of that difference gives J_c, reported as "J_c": 59.7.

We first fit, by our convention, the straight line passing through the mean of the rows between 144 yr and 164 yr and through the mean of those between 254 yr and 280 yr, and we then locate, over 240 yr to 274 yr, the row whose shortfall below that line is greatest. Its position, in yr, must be 272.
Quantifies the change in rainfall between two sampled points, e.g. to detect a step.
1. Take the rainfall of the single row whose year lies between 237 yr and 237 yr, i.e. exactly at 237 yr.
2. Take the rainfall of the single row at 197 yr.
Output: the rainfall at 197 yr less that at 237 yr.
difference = -12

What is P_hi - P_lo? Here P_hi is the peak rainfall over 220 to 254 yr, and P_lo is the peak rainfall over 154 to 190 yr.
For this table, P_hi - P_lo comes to 5.6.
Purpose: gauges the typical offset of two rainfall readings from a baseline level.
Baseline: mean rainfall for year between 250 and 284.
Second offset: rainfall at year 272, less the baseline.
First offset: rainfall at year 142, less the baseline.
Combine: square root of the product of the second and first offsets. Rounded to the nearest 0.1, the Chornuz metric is 3.3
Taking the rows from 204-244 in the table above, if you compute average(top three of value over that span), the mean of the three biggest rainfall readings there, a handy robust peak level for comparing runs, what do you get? 79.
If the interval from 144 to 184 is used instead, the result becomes 72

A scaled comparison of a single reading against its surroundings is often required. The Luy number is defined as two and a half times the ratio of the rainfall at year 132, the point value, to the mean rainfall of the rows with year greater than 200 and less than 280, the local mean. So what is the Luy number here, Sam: 2.43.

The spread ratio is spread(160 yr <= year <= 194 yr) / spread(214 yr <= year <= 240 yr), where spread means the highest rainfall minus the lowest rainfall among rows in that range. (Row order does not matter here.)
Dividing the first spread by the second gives 1.1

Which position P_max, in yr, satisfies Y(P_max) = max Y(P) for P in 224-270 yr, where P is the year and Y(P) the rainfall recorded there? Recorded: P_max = 232 yr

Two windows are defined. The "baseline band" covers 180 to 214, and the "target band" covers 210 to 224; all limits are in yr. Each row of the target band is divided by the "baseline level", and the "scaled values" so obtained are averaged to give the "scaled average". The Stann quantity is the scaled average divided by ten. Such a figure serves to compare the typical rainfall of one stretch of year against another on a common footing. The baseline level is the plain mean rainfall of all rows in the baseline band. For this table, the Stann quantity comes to 0.105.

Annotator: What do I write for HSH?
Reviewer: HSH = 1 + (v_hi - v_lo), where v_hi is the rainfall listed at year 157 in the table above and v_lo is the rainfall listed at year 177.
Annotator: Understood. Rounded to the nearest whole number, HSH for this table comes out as 1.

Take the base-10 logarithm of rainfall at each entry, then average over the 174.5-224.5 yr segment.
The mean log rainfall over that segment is 1.86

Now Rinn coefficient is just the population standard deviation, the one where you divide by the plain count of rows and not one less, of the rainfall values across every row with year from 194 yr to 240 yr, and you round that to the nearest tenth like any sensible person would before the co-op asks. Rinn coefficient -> 4.4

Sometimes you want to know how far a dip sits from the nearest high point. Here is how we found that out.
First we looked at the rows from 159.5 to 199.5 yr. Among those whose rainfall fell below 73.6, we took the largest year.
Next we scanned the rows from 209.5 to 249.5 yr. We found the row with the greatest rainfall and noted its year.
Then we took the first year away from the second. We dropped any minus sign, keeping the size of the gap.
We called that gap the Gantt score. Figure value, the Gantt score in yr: 35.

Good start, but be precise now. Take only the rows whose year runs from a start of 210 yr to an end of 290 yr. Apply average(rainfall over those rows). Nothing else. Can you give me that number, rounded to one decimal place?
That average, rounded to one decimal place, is 74.2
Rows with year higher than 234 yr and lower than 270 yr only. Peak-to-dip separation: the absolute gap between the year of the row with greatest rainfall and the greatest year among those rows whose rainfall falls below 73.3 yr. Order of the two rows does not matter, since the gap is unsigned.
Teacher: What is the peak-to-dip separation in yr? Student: 30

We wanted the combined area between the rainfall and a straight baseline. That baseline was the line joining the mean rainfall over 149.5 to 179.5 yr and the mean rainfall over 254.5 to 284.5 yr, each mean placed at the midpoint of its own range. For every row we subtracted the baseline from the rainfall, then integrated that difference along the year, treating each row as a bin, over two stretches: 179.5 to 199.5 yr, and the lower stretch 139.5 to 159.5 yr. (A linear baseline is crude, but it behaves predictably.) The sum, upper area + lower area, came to 27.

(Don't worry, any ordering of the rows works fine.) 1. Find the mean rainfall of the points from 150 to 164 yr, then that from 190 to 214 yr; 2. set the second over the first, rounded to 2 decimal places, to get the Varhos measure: 1.02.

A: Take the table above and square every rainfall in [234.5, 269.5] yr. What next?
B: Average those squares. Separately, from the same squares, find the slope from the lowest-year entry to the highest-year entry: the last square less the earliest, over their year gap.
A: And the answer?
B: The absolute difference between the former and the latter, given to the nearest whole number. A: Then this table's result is 5522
